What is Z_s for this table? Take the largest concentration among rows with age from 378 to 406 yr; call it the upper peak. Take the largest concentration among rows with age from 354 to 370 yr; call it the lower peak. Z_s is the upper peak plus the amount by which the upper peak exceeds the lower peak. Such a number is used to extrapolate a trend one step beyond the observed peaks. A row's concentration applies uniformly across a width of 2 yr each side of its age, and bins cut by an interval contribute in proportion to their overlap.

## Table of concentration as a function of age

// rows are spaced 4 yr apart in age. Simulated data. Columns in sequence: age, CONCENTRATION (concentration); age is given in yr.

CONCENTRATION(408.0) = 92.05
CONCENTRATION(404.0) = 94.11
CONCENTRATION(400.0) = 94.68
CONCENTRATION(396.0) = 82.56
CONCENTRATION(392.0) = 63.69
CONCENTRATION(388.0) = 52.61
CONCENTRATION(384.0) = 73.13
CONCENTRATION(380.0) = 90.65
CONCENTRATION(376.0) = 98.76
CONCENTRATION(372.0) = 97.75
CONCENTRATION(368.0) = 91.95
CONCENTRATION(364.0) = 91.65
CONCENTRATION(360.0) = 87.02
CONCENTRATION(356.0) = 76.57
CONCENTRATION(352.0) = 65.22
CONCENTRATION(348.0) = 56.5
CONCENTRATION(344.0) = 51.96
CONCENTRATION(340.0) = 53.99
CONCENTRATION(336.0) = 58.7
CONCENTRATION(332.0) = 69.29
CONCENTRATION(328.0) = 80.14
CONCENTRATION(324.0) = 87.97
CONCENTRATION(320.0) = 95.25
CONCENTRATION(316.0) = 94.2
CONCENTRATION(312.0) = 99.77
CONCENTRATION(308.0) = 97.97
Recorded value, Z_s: 97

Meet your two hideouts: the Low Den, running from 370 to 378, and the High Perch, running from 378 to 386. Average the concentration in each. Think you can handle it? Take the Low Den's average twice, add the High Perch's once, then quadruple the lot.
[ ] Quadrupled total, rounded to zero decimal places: 1114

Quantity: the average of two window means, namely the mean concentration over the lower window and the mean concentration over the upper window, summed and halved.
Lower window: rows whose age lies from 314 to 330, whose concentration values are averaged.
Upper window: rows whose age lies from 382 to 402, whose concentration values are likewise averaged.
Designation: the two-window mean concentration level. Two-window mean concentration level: 81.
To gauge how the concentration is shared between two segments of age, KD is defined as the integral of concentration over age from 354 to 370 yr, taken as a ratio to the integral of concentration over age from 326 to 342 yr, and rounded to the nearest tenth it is 1.3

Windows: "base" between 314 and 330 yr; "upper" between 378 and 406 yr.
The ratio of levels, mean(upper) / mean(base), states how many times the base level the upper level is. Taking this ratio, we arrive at 0.88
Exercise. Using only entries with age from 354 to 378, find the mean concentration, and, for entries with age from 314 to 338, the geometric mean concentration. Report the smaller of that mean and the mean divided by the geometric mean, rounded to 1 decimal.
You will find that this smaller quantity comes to 1.1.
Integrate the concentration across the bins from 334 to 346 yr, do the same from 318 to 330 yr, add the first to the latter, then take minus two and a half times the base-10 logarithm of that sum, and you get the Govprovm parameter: -8.08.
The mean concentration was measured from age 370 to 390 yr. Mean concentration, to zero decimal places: 83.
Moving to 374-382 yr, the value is 95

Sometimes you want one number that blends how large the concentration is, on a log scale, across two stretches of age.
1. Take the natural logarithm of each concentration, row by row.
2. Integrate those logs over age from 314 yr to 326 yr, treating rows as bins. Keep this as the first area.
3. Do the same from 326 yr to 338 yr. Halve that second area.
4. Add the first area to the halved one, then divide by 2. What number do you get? 39.9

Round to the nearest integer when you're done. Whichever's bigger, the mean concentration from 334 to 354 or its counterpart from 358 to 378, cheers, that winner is 93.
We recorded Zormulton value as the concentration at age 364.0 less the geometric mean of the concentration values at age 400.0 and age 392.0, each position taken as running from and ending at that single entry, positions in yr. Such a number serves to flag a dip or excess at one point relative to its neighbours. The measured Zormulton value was 14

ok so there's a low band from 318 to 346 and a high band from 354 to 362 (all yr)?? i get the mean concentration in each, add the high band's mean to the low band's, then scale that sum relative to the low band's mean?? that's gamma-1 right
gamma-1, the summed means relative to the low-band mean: 2.15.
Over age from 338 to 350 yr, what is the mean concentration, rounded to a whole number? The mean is 54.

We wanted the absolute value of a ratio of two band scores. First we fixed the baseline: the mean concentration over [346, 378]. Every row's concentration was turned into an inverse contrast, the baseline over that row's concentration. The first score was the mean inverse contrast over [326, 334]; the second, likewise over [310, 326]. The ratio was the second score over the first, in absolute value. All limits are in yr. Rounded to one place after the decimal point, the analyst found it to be 0.8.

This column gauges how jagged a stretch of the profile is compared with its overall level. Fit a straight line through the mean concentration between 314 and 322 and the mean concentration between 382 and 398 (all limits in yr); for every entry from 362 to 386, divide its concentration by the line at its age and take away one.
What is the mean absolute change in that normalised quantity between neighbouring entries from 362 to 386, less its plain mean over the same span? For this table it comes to -0.13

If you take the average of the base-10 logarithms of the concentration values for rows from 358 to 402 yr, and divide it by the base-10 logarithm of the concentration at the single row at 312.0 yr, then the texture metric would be 0.96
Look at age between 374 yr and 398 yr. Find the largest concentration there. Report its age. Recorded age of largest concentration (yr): 376.0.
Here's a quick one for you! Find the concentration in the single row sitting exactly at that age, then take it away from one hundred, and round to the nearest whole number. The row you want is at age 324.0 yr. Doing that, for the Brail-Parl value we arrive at 12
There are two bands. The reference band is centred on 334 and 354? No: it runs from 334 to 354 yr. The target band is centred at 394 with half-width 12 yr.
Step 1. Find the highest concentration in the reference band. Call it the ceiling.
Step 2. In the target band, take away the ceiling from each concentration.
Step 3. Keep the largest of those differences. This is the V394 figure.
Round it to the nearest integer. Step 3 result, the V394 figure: 29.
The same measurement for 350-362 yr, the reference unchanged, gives 22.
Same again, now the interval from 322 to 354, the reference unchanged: 23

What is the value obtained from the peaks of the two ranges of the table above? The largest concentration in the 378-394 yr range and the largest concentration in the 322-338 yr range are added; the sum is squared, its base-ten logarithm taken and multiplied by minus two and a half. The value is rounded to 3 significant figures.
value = -11.3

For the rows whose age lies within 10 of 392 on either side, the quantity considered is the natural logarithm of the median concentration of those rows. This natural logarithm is 4.29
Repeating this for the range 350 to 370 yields 4.47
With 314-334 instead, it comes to 4.48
